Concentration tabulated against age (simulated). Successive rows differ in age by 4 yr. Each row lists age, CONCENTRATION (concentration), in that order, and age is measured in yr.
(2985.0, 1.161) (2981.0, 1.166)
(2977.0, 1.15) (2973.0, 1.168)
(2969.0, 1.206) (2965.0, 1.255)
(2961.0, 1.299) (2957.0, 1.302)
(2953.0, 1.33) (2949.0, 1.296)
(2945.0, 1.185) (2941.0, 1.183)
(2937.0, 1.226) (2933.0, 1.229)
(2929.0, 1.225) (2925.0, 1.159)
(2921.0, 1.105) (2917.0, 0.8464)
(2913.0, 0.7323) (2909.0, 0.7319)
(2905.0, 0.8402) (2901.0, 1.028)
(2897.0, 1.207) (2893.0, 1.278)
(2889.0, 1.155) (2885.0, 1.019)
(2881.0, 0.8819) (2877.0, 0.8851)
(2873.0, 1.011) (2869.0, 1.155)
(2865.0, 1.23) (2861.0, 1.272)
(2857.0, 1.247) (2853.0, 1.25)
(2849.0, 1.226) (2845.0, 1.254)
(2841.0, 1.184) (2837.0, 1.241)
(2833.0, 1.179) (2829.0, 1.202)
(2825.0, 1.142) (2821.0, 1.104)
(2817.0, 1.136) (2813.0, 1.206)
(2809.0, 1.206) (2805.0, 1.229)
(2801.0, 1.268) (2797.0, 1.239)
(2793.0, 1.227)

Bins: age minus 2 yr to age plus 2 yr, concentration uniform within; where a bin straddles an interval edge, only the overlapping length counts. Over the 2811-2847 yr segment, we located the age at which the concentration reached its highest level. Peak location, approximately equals 2845.0 yr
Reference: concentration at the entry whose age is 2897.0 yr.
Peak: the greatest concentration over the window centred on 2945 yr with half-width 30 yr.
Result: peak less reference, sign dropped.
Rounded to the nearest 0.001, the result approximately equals 0.123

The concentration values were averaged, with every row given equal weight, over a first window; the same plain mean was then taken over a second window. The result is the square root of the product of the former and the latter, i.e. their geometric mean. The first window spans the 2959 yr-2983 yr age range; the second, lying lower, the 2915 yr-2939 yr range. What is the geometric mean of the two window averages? 1.17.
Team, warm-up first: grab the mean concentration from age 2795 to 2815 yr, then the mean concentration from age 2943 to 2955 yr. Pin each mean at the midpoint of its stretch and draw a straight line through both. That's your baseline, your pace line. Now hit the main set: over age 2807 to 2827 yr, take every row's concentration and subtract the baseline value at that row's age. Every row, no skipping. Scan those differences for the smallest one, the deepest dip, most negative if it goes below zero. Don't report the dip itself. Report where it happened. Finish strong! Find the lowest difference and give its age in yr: 2821.0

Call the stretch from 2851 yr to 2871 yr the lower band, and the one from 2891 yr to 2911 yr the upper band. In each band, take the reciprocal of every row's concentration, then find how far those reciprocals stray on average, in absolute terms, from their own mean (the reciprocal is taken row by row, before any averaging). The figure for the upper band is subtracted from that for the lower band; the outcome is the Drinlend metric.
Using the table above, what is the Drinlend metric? -0.179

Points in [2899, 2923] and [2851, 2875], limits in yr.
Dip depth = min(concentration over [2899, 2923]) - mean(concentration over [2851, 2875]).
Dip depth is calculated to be -0.46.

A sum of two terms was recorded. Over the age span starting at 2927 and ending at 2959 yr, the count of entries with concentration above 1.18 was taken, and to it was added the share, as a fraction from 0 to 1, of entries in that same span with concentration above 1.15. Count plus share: 9.0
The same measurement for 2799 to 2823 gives 4.7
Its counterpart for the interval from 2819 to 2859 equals 7.8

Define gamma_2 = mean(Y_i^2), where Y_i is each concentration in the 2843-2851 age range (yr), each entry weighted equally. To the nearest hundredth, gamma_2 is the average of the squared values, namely 1.54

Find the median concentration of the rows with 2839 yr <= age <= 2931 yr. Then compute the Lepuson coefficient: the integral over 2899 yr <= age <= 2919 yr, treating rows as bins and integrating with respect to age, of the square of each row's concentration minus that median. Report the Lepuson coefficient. 2.3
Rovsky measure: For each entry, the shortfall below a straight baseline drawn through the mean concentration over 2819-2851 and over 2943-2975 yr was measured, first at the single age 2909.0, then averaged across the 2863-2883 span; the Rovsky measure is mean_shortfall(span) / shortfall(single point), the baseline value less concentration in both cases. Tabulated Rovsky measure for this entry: 0.4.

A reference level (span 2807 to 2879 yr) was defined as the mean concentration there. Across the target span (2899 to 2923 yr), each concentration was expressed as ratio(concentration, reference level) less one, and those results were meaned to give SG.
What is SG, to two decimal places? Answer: -0.25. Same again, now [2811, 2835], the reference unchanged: -0.01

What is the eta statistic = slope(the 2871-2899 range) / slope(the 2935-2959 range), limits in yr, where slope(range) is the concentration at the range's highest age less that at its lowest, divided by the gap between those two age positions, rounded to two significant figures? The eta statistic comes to 2.1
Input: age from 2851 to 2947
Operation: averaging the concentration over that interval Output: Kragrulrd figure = 1.09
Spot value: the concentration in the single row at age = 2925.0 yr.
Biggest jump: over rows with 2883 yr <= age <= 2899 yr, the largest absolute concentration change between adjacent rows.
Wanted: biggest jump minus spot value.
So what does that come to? -1.02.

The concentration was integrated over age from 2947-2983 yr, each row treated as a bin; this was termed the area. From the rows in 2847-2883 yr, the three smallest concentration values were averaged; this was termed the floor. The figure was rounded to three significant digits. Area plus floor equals 45.6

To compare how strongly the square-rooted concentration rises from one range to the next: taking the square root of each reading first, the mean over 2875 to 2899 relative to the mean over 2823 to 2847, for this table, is 0.94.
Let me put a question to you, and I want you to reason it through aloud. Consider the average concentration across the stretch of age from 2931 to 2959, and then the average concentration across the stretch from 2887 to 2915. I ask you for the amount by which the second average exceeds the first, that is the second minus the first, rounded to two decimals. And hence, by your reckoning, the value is -0.25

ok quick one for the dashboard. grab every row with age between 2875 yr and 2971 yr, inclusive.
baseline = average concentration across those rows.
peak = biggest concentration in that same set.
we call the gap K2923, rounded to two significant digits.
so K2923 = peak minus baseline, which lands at 0.22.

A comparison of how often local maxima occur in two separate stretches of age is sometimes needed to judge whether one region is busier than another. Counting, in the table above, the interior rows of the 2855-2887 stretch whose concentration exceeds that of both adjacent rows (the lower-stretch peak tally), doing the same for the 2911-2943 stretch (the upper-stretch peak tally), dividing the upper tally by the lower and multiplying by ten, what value 10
